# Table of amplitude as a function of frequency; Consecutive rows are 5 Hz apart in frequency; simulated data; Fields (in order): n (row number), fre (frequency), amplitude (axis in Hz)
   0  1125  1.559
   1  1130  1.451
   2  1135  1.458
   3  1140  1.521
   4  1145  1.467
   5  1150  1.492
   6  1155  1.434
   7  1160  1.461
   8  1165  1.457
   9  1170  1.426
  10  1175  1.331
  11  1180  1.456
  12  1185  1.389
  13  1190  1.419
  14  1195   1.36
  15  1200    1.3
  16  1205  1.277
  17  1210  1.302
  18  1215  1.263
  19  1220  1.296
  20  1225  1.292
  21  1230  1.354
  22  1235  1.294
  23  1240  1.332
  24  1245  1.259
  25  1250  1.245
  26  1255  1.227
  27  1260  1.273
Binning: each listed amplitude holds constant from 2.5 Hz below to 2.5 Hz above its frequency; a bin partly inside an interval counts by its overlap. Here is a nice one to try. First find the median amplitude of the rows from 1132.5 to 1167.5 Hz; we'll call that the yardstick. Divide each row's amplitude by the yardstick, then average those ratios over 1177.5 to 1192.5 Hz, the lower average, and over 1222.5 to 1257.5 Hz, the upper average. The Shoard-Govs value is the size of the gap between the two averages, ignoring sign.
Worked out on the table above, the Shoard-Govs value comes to 0.093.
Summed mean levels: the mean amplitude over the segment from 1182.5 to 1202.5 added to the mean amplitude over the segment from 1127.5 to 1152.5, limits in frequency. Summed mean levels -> 2.84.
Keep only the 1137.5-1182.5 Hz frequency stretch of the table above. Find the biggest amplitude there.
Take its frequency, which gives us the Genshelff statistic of 1140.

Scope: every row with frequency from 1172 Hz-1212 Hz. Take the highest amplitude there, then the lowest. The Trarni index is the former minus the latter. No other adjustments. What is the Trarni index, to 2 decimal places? 0.18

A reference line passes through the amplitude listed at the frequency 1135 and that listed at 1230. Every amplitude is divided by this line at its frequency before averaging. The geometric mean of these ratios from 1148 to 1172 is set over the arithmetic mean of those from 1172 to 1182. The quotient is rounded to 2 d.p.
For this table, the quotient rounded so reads 1.03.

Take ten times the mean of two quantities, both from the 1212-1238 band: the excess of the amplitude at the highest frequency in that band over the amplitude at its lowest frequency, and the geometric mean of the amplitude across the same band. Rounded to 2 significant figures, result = 6.7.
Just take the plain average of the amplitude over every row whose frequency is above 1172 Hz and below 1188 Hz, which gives 1.39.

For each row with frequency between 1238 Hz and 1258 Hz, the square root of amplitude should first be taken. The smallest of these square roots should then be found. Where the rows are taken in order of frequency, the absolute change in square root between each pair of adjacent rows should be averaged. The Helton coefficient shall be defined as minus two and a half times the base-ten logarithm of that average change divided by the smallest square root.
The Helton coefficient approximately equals 4.64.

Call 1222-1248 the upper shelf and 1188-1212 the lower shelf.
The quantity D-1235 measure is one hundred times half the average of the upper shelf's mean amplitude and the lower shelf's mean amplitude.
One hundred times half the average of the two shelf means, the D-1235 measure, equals 65.9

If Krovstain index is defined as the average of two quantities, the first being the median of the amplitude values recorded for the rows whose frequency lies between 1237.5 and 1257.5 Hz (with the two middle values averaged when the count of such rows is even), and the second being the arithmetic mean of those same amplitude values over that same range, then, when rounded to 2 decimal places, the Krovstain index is 1.26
